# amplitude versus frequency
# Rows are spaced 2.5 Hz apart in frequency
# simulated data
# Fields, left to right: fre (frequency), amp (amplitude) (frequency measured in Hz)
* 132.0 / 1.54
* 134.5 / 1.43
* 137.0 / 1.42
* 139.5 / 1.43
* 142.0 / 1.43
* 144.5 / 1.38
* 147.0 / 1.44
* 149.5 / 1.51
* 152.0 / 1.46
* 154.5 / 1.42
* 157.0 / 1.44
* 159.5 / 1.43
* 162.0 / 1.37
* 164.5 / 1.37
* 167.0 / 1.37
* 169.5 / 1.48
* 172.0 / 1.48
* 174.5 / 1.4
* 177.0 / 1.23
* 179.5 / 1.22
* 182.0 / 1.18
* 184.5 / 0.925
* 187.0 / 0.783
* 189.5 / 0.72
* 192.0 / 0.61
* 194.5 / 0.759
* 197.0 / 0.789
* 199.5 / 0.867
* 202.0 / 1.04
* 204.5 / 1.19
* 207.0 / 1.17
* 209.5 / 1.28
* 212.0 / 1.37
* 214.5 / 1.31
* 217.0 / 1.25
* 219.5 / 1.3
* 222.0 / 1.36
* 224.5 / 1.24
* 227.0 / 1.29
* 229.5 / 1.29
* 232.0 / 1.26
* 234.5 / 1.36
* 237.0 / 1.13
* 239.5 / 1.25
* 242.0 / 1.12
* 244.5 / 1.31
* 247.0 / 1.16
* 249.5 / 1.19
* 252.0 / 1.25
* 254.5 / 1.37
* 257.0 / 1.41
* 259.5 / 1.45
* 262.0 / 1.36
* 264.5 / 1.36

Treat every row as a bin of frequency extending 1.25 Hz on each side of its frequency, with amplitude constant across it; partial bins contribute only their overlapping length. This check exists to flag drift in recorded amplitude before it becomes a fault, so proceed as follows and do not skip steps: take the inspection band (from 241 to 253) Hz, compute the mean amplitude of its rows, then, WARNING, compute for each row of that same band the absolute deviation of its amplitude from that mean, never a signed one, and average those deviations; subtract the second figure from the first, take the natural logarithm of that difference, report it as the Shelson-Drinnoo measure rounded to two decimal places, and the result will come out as 0.14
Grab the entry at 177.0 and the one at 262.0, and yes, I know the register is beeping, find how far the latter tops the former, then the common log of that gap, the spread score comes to -0.89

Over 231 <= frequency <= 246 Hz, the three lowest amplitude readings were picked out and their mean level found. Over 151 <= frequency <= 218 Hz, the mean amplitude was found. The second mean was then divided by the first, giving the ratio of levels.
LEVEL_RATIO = 1.01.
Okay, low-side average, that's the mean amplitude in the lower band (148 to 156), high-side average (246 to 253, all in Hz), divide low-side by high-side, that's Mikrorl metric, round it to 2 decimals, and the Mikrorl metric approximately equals 1.22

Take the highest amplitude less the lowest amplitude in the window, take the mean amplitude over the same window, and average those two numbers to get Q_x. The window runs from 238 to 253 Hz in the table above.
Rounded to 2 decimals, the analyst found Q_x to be 0.70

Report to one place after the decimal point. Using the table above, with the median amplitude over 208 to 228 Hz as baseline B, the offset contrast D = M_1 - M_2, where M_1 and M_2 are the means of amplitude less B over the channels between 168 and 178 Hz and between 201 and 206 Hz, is 0.3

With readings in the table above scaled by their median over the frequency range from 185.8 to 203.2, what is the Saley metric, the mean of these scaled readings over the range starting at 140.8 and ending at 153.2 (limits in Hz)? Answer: 1.84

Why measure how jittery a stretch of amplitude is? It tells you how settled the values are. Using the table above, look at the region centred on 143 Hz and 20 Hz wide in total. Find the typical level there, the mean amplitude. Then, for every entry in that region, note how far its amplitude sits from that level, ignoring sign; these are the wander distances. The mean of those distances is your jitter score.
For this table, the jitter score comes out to 0.024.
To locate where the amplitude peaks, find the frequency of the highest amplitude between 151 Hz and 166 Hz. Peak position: 152.0 Hz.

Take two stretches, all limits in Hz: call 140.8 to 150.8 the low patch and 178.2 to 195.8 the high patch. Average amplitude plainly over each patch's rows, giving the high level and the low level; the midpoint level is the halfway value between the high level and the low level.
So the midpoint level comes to 1.16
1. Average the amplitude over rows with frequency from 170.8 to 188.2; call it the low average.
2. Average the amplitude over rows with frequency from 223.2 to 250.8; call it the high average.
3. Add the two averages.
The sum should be 2.41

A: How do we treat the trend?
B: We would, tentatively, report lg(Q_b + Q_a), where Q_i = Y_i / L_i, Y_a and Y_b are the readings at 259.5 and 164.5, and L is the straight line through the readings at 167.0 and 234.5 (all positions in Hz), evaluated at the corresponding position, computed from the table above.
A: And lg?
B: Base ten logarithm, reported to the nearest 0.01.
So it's 0.32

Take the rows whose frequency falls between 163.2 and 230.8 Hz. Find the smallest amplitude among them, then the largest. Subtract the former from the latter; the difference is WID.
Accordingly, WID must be 0.87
